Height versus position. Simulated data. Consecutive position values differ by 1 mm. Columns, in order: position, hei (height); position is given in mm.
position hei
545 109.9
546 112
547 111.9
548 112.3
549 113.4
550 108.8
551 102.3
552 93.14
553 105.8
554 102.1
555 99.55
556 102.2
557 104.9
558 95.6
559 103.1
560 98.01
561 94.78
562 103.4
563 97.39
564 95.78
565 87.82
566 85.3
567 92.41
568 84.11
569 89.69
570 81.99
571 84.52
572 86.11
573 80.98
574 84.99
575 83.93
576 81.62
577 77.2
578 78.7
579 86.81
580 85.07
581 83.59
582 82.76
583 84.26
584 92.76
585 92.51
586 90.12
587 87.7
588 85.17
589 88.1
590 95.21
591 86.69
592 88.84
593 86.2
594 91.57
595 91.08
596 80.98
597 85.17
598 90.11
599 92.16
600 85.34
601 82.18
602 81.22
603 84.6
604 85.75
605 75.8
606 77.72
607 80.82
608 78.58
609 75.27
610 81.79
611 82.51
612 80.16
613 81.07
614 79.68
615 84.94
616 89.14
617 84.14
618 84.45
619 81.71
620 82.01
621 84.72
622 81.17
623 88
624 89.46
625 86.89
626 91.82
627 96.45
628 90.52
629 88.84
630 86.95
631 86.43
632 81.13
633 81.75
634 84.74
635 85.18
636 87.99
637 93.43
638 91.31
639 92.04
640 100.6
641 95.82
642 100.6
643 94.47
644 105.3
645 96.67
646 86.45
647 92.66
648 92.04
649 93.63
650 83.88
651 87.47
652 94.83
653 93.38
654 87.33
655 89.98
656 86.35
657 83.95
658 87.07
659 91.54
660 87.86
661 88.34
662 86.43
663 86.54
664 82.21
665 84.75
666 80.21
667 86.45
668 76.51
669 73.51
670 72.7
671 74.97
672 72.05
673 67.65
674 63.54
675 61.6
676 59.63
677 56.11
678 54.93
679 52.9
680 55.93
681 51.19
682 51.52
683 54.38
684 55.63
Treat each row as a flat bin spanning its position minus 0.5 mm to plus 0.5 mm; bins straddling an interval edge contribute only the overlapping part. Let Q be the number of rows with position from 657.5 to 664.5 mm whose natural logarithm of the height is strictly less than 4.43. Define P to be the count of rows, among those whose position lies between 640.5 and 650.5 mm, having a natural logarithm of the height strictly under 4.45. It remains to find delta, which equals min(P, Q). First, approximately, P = 1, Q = 1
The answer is 1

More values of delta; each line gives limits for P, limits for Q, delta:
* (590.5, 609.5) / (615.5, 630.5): 3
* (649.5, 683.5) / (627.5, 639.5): 2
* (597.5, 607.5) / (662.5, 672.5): 7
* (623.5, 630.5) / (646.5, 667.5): 0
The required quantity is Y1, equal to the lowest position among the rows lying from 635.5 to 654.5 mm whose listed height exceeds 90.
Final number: 637 mm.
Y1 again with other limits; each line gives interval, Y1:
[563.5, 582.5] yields 564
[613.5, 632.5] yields 626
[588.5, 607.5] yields 590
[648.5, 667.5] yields 649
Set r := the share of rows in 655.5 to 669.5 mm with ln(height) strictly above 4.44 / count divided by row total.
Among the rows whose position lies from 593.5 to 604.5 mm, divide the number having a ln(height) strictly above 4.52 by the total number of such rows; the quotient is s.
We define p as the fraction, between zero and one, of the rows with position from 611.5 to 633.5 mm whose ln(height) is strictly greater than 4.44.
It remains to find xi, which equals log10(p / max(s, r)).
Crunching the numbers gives -0.1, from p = 0.50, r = 0.57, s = 0.09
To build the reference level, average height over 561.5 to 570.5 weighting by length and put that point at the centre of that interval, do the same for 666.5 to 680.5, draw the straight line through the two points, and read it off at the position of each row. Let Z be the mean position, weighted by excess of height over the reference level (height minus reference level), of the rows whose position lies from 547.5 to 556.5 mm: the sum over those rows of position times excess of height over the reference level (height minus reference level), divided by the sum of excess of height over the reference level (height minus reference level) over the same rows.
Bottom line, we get 551.2 mm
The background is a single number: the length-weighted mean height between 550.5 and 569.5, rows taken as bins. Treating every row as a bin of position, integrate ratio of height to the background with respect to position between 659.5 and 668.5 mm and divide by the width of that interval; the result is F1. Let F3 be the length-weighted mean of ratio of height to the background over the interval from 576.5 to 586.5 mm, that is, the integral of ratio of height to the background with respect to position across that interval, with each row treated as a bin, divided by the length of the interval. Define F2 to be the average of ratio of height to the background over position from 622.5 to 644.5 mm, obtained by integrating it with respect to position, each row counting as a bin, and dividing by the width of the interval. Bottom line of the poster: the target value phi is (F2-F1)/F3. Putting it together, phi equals 0.08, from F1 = 0.872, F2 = 0.940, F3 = 0.88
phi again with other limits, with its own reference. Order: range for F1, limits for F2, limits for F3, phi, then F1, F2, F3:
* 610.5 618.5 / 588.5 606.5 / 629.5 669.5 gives 0.03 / 0.861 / 0.890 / 0.92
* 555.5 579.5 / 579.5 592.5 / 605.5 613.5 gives -0.03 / 0.931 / 0.909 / 0.82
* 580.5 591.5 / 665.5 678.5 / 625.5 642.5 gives -0.21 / 0.911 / 0.716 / 0.93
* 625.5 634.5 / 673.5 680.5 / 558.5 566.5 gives -0.31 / 0.906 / 0.598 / 0.99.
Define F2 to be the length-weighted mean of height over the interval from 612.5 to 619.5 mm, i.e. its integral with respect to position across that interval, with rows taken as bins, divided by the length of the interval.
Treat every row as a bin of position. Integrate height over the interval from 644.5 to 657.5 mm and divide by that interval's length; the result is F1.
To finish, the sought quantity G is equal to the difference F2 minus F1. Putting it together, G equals -6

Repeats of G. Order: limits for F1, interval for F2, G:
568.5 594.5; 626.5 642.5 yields 4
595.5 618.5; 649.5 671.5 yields 2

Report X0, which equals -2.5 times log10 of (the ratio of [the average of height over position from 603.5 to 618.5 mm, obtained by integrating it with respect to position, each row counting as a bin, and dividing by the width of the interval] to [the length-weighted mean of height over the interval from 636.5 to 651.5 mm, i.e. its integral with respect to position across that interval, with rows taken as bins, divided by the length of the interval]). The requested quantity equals 0.15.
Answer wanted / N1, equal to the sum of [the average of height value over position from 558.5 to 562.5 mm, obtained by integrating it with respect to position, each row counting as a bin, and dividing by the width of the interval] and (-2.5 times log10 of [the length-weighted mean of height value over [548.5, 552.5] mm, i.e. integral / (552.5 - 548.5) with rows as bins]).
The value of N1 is 95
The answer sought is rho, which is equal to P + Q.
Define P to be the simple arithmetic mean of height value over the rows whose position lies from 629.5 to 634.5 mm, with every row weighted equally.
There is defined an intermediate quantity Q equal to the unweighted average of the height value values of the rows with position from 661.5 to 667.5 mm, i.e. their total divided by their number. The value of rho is 169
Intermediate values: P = 84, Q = 84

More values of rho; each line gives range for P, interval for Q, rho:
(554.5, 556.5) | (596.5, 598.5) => 189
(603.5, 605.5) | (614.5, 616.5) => 168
